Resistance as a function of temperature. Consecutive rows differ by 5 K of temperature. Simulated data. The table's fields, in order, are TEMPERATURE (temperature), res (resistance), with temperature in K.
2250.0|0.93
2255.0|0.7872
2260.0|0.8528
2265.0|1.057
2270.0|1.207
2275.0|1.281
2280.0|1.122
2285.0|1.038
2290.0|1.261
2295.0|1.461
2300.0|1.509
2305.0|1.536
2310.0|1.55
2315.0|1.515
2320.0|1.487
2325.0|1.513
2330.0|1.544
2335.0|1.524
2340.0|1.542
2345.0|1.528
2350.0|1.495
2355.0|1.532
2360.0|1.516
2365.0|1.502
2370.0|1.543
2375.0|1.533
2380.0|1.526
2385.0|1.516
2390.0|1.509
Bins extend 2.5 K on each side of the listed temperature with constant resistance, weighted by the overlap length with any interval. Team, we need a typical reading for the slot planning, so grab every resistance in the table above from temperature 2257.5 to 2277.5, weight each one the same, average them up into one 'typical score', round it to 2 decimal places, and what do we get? 1.10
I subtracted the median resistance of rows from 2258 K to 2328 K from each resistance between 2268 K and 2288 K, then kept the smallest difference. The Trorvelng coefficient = -0.33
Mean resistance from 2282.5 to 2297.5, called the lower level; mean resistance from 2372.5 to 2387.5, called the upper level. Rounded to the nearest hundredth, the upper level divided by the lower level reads 1.22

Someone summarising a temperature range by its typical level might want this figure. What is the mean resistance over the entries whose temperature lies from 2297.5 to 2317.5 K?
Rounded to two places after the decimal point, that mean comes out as 1.53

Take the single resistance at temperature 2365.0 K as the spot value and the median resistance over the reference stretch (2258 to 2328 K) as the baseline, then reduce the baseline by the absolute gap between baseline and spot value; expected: 1.24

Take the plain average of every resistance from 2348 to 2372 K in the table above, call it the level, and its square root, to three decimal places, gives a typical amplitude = 1.232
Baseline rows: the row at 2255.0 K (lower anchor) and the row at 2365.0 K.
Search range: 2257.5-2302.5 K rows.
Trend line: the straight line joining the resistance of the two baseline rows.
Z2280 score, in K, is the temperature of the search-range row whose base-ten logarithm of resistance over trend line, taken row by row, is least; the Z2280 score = 2260.0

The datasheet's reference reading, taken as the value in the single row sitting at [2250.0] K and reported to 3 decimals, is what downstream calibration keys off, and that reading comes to 0.930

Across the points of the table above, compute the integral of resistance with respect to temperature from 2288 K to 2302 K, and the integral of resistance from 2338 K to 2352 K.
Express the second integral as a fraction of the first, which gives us 1.08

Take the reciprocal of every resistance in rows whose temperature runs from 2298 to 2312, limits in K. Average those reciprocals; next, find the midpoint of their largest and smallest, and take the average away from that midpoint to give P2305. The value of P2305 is 0.0010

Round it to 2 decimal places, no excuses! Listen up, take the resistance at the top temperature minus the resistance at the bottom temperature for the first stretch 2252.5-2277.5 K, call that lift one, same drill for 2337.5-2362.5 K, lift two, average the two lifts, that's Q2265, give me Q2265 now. 0.23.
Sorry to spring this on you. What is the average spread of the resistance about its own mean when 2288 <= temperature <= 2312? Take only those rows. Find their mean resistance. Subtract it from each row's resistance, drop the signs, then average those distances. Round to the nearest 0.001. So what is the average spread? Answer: 0.082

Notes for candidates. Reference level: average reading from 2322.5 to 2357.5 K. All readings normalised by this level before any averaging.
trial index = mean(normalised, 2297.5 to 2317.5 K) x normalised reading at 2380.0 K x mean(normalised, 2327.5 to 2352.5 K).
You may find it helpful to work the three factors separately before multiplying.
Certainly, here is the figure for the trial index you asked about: 1.00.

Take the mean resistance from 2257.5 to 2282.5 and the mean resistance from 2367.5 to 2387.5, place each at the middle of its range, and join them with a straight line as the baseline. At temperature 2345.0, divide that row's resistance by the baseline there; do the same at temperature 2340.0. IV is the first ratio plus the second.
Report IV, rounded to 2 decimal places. 2.21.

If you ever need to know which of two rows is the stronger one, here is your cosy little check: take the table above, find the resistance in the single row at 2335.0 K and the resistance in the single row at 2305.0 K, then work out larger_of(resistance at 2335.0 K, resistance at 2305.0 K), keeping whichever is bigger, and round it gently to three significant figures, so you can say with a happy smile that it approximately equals 1.54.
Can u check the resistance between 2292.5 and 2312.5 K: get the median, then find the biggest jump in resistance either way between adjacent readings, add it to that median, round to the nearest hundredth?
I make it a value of 1.57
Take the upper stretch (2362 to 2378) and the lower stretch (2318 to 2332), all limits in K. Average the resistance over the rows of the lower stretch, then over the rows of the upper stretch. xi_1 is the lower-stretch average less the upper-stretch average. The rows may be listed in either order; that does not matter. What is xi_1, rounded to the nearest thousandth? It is -0.011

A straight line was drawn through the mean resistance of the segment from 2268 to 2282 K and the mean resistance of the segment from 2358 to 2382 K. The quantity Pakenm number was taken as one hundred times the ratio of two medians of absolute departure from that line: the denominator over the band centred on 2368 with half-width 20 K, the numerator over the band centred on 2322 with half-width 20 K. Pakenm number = 515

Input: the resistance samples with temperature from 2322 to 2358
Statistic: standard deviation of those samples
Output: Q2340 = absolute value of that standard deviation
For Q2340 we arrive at 0.02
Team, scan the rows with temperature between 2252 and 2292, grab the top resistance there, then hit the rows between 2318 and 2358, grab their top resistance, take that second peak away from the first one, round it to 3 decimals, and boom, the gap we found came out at -0.263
